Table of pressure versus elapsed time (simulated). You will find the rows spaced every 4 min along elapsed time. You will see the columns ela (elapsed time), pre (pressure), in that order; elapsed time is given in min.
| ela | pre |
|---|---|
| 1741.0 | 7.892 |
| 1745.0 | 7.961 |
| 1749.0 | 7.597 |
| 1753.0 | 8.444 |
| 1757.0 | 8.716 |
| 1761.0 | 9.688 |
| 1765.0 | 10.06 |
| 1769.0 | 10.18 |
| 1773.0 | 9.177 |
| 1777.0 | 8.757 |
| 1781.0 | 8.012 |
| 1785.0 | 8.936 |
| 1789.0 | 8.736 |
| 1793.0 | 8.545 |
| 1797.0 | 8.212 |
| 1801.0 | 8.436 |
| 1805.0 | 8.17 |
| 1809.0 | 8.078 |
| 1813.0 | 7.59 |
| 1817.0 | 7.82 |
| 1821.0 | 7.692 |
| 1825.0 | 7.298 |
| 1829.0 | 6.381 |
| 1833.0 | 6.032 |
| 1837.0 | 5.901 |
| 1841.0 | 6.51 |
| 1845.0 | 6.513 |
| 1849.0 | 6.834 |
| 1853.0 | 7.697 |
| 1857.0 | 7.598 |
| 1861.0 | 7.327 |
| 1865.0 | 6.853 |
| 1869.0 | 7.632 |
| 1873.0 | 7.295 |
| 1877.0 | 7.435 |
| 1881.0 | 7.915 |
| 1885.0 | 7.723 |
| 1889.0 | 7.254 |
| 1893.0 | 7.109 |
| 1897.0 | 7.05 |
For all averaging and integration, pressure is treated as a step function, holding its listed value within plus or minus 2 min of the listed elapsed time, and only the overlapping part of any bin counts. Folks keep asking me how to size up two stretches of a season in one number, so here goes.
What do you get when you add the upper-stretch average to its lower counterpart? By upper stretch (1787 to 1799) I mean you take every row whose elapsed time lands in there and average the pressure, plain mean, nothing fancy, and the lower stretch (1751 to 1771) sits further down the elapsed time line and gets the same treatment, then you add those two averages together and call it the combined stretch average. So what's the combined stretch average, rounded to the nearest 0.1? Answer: 17.9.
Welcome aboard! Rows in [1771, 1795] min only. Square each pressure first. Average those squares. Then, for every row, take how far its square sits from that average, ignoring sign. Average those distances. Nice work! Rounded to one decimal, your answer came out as 4.7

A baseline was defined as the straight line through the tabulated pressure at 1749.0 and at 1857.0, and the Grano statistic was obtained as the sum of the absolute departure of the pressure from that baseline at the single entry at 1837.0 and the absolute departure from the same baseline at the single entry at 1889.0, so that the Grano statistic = 2.0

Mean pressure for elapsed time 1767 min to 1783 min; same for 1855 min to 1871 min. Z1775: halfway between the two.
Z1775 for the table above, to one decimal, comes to 8.2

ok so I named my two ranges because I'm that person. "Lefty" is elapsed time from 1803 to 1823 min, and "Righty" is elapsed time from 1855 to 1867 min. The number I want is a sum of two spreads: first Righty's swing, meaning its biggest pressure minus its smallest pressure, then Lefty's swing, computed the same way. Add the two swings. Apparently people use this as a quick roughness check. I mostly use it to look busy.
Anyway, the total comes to 1.3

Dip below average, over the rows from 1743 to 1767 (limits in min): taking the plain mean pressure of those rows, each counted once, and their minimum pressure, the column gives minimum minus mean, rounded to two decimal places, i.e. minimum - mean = -1.15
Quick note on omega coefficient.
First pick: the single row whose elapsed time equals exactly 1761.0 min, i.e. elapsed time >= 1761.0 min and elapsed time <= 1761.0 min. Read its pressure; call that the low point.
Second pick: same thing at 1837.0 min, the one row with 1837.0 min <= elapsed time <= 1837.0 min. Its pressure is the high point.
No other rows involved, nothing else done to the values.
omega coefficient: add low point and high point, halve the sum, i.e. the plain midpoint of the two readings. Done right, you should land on 7.79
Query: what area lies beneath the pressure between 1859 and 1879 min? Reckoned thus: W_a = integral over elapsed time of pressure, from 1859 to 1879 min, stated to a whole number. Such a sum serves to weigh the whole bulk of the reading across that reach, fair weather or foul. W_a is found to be 146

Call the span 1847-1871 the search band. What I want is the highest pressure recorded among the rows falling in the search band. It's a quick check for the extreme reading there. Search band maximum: 7.697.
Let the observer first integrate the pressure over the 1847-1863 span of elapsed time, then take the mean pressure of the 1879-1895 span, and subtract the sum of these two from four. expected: -121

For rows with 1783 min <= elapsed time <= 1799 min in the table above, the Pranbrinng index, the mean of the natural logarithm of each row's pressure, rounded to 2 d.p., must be 2.15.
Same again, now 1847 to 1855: 1.98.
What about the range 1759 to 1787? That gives 2.22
